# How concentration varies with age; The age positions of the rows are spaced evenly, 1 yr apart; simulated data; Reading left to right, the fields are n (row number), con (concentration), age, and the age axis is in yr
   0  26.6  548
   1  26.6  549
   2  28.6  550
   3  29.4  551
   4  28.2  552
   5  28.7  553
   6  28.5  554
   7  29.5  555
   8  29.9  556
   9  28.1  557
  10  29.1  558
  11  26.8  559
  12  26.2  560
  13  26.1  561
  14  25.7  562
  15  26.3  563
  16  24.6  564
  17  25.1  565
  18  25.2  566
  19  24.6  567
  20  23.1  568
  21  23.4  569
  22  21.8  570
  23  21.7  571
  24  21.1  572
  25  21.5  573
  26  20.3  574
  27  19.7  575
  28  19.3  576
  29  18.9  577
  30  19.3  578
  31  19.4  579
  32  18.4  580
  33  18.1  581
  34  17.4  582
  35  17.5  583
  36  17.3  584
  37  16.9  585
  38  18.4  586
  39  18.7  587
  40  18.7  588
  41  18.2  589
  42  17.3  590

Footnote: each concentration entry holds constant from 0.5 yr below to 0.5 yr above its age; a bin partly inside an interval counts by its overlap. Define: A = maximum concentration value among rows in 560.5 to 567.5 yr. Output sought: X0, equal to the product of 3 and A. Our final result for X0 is 79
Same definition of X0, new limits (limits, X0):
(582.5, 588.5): 56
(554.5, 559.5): 90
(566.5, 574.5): 74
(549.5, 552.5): 88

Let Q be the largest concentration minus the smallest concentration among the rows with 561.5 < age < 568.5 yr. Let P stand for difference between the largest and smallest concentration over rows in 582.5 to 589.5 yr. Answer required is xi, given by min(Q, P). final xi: 1.80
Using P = 1.80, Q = 3.2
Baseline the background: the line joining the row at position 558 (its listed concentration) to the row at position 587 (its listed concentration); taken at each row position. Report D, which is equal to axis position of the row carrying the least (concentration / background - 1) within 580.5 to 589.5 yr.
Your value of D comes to 582 yr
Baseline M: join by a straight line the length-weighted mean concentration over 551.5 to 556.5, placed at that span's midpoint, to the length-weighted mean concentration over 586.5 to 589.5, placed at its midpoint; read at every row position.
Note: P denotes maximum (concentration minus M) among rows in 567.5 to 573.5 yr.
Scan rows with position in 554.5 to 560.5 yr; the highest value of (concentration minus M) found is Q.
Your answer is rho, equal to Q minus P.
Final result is 2.5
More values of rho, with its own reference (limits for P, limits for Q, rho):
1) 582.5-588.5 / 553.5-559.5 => 1.4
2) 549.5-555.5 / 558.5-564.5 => -0.7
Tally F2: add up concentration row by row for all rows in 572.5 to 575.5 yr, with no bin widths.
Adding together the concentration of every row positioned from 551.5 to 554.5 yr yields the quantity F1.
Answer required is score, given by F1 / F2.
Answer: 1.4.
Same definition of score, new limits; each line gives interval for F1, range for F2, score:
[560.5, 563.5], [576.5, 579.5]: 1.4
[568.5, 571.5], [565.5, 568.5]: 0.9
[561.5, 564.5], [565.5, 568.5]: 1.1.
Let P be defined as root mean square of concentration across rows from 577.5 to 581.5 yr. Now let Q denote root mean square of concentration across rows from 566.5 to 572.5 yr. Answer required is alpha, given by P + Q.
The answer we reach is 41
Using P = 18.8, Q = 23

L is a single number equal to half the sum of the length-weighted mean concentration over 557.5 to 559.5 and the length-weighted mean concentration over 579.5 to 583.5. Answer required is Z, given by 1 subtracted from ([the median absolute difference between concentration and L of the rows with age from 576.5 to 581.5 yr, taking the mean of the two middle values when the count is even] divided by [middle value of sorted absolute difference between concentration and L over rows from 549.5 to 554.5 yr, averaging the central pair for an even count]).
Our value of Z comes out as -0.30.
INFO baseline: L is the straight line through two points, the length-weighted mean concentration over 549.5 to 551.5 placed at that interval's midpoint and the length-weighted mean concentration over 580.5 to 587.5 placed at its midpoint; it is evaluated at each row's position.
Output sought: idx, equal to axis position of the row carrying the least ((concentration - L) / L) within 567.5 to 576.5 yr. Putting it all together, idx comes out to 576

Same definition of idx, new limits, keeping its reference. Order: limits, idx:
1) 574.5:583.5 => 577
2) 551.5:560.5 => 552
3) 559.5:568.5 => 568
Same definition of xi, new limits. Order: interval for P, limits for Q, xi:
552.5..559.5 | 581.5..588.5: 1.80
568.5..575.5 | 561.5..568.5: 3.20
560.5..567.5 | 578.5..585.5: 1.70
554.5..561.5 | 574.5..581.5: 1.60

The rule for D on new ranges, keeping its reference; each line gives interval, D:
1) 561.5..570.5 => 570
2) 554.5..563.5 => 560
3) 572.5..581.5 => 577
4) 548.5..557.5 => 549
